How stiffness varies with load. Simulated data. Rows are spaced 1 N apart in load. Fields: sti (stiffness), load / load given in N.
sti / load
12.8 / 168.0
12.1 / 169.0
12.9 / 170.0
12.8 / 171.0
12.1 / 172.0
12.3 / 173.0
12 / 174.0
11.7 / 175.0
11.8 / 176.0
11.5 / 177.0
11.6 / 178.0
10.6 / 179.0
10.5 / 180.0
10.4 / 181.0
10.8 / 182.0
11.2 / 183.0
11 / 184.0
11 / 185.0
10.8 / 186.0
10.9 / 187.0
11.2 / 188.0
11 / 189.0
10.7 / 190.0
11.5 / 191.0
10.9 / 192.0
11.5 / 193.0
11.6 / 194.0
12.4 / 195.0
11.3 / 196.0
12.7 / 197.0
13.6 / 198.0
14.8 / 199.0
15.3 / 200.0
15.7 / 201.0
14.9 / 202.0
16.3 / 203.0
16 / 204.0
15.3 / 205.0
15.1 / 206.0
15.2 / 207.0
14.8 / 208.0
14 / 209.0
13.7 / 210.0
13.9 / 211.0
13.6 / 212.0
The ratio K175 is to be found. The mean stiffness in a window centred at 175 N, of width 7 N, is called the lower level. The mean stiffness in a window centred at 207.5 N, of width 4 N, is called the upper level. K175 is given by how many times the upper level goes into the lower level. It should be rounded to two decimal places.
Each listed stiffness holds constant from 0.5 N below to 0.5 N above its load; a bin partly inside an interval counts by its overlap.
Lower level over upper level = 0.80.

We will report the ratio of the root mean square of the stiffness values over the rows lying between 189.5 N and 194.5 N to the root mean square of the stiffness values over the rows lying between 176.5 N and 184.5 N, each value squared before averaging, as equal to 1.03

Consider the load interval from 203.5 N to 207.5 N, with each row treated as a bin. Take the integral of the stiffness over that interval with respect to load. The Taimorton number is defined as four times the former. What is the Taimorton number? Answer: 246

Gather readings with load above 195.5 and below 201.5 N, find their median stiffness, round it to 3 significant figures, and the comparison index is 14.2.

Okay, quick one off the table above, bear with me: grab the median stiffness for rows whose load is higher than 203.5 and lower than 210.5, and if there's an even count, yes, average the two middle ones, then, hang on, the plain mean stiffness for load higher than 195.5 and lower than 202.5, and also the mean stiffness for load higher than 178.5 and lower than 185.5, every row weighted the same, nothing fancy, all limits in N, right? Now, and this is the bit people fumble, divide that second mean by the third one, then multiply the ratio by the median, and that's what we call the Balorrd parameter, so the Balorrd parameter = 19.7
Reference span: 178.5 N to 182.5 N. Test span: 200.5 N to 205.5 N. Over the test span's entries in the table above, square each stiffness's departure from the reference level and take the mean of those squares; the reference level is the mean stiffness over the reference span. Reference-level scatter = 25.9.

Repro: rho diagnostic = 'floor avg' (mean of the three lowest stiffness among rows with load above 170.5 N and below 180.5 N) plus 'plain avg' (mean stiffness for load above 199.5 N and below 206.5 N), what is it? 26.4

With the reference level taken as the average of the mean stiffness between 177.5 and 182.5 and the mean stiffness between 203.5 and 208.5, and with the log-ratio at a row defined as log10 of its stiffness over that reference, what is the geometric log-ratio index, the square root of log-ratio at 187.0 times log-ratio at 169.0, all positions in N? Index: 0.050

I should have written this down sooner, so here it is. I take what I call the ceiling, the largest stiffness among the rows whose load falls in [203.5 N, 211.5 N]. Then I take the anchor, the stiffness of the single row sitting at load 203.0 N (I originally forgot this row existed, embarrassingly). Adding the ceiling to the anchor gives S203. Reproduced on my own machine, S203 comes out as 32.3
